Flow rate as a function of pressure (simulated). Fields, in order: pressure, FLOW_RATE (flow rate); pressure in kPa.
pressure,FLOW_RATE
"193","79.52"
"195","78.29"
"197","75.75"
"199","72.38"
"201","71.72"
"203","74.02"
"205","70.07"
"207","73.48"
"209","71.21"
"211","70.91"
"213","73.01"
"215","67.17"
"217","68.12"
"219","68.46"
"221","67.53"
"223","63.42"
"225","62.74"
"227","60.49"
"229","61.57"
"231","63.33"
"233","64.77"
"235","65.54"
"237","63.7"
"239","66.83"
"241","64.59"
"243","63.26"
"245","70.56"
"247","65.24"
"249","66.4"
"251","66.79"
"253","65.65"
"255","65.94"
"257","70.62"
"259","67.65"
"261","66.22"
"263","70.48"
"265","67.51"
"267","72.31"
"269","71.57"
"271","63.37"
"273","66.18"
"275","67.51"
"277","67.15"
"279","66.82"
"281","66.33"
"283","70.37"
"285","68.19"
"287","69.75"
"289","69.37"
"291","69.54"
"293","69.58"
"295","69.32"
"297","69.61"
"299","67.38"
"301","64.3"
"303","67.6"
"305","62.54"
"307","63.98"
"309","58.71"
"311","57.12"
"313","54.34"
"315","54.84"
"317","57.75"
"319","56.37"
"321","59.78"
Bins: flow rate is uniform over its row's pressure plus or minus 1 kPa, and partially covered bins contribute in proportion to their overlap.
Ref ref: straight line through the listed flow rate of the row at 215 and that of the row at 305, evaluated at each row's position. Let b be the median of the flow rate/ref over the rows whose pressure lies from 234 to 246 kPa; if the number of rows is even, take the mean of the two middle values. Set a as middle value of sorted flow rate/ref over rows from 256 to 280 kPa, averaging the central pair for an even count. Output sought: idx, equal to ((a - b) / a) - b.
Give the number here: -0.93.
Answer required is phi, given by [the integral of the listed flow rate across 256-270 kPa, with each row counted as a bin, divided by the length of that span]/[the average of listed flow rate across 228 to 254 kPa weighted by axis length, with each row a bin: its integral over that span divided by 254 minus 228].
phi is 1.06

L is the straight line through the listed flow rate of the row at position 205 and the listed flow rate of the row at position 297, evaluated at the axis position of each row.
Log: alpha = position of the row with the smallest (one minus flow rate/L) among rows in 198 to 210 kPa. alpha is 203 kPa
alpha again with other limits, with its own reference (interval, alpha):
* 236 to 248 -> 245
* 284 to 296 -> 287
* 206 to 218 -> 207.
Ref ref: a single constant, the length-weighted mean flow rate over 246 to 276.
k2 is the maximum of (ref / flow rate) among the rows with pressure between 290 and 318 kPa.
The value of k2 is 1.24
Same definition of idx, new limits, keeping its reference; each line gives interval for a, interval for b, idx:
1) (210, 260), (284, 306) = -1.18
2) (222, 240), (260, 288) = -1.15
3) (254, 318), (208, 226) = -0.99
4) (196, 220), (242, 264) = -0.99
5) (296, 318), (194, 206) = -1.16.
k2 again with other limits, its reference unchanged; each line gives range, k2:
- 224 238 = 1.12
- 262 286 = 1.07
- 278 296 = 1.02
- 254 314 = 1.24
